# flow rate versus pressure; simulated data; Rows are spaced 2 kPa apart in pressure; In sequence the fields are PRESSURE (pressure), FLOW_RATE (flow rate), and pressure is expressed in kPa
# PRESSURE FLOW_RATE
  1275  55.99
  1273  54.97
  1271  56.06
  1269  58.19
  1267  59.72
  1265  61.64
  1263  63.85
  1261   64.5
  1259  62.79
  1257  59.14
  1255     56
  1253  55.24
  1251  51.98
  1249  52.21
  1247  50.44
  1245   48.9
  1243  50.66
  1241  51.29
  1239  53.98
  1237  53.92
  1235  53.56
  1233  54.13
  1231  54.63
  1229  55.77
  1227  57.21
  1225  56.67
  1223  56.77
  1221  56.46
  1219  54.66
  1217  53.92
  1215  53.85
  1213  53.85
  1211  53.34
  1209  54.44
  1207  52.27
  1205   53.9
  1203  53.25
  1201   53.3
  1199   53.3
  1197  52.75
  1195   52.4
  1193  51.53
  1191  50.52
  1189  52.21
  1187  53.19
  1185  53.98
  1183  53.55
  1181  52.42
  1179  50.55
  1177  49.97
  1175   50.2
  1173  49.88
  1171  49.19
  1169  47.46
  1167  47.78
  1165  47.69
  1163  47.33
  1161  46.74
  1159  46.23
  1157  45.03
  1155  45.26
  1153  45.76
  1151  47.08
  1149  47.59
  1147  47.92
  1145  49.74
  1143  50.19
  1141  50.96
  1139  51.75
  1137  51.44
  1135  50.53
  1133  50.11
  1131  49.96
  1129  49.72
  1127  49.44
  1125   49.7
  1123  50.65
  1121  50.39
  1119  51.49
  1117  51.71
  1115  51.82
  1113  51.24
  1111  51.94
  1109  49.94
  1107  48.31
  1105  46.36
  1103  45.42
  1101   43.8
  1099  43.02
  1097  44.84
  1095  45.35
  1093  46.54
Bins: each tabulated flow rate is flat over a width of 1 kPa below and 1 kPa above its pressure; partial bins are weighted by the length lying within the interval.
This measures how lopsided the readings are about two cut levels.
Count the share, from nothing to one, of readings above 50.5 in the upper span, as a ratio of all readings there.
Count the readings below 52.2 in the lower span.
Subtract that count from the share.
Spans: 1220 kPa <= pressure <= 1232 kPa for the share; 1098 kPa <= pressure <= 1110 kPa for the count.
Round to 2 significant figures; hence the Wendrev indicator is -5.0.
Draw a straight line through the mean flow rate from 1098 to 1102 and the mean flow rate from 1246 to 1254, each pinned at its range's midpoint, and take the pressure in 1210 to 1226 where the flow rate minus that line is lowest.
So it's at 1211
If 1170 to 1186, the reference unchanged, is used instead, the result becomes 1171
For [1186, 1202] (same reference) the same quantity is 1191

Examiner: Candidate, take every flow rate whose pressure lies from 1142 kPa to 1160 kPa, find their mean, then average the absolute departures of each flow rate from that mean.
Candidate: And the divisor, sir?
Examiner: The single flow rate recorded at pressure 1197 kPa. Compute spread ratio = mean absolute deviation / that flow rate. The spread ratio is 0.0280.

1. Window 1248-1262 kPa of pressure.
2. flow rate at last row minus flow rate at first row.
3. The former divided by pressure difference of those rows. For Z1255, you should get 1.0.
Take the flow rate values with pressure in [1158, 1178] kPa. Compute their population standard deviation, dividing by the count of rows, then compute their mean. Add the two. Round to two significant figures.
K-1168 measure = 50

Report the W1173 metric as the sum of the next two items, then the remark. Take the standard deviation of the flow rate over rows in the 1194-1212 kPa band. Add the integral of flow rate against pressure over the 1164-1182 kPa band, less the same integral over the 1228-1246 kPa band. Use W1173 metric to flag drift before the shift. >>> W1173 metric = -63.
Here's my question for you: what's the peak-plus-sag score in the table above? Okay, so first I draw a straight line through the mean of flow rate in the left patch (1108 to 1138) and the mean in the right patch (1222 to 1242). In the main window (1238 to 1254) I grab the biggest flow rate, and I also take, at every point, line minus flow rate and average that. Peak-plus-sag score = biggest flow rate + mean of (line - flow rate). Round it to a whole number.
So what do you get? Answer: 59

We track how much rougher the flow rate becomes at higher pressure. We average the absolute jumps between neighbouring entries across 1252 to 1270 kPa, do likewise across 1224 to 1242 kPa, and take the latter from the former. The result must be 1.0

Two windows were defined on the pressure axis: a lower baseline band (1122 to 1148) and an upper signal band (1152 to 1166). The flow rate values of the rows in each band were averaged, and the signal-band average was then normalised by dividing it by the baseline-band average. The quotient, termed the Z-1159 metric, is 0.92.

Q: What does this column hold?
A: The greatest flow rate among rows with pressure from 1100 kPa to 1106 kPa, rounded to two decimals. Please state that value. 46.36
